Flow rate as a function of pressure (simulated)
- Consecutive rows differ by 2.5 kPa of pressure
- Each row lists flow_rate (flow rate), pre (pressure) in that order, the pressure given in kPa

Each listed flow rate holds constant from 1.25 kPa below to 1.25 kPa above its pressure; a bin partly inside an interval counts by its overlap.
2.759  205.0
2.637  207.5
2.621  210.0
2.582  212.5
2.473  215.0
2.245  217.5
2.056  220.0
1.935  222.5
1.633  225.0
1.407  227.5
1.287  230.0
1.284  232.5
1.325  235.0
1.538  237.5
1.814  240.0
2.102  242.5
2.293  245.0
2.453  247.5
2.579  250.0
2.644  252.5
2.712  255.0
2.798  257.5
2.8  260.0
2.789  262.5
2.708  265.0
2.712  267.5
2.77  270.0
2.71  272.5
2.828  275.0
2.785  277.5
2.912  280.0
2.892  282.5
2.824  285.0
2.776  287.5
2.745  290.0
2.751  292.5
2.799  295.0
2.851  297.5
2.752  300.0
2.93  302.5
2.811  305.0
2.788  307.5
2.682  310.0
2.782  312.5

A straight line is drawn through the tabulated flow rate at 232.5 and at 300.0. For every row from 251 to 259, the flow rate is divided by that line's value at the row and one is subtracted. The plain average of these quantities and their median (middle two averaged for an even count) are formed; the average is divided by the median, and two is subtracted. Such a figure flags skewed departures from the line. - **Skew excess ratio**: -1.00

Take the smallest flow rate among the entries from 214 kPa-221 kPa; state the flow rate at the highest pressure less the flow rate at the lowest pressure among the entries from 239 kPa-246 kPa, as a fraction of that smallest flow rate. 0.23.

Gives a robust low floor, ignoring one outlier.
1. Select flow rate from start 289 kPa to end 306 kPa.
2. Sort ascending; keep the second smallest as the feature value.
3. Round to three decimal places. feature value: 2.751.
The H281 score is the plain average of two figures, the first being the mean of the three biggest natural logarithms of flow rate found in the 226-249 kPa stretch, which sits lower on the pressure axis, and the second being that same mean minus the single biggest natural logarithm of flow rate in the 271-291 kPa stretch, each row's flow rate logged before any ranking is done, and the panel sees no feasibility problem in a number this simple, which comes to 0.29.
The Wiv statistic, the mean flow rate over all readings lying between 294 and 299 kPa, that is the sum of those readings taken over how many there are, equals 2.8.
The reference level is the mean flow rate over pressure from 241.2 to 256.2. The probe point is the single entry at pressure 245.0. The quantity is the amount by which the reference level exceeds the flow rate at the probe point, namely 0.2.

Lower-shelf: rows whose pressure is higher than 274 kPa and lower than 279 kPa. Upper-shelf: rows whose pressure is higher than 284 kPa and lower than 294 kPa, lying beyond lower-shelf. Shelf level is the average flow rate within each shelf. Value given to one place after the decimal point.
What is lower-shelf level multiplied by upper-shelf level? 7.8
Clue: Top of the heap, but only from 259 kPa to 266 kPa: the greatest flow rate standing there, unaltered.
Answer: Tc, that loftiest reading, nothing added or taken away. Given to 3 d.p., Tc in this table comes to 2.800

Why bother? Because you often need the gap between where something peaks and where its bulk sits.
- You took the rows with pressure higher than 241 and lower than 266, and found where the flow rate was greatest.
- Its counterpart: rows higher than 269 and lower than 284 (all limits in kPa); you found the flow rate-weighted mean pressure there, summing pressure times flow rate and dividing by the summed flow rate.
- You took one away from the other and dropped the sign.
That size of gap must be 16.3 kPa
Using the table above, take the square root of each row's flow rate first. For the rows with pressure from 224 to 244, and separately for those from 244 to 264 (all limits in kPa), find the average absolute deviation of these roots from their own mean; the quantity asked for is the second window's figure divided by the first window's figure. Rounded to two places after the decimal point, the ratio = 0.51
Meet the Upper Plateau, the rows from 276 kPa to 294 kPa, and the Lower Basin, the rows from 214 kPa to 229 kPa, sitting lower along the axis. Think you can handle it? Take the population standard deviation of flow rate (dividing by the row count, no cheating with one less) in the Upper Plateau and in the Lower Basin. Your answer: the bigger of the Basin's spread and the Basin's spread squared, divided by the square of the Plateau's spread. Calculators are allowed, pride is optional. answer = 93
